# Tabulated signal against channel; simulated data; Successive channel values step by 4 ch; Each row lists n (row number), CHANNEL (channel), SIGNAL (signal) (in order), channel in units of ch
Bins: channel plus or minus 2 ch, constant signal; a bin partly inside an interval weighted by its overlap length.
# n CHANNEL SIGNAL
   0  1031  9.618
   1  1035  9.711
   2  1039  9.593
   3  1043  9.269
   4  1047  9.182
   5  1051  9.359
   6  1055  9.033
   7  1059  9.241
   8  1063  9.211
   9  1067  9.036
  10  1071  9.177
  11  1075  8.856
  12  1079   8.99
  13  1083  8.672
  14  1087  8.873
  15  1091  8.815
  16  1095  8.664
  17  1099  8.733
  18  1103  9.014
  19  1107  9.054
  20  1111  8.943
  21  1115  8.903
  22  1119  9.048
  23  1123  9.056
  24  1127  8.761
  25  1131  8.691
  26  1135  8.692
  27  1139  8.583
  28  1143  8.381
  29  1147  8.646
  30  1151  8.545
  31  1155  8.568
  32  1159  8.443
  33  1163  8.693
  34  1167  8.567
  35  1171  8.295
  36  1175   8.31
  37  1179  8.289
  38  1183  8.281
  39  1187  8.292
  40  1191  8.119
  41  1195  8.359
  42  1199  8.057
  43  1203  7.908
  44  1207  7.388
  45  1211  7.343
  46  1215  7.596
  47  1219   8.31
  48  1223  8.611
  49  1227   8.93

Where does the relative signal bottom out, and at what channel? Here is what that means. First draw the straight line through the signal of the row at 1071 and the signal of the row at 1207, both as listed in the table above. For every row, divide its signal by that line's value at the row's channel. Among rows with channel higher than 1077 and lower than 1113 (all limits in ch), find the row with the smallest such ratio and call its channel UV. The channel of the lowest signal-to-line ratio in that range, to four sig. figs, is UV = 1083 ch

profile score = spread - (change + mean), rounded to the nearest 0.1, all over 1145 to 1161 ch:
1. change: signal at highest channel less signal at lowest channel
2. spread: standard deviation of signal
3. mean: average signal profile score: -8.3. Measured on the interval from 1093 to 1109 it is -9.1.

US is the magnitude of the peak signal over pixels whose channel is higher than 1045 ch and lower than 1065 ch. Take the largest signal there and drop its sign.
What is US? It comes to 9.4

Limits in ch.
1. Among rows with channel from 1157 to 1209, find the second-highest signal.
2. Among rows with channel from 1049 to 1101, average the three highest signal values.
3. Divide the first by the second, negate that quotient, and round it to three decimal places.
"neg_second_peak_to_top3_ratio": -0.924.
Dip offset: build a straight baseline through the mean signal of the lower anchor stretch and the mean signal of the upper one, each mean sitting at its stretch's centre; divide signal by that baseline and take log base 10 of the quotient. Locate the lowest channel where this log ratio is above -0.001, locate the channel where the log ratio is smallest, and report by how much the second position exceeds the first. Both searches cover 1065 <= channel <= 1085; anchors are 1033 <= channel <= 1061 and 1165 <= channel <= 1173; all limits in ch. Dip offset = 12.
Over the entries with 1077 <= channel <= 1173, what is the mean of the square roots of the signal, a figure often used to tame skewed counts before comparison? 2.96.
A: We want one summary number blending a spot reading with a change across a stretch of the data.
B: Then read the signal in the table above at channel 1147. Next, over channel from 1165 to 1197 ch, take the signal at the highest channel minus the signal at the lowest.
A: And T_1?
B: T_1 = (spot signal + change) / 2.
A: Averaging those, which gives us 4.22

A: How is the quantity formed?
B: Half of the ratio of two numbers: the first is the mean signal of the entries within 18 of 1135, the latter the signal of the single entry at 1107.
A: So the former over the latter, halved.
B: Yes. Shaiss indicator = 0.481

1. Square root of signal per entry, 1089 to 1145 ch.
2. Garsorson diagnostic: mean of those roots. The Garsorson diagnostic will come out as 2.97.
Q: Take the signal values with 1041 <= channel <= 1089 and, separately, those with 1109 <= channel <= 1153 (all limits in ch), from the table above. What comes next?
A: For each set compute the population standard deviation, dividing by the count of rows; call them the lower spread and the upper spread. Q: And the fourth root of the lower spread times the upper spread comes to 0.45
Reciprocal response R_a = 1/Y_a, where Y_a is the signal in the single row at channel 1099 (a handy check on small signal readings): 0.115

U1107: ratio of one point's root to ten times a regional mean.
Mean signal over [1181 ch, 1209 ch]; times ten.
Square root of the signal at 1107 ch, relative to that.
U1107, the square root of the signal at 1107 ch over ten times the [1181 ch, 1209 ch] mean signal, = 0.0373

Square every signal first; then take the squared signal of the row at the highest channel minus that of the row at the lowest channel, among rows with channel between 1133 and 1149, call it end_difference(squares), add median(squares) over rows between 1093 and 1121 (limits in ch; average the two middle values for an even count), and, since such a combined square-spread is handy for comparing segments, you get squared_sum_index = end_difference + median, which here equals 79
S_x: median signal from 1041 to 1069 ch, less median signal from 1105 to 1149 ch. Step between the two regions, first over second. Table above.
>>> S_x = 0.450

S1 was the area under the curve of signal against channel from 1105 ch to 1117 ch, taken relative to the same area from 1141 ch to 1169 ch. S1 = 0.4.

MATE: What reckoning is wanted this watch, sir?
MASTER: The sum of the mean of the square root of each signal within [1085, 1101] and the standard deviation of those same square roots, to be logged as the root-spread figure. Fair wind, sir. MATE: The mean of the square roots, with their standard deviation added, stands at 2.98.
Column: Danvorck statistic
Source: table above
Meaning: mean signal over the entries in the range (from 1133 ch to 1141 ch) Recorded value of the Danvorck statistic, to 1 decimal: 8.6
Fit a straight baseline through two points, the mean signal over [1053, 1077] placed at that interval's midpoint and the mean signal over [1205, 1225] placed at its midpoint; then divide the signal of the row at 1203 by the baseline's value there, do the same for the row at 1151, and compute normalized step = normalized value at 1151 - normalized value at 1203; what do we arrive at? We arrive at 0.025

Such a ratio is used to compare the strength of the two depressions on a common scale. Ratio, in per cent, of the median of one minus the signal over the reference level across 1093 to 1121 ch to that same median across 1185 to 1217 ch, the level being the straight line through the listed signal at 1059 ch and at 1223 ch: 13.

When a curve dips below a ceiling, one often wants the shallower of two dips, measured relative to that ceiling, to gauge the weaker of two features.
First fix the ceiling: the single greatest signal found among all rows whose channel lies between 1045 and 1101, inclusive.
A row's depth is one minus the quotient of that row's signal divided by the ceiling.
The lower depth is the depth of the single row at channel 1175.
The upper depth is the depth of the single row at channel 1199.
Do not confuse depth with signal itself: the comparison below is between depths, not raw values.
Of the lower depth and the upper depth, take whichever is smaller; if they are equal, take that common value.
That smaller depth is 0.11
